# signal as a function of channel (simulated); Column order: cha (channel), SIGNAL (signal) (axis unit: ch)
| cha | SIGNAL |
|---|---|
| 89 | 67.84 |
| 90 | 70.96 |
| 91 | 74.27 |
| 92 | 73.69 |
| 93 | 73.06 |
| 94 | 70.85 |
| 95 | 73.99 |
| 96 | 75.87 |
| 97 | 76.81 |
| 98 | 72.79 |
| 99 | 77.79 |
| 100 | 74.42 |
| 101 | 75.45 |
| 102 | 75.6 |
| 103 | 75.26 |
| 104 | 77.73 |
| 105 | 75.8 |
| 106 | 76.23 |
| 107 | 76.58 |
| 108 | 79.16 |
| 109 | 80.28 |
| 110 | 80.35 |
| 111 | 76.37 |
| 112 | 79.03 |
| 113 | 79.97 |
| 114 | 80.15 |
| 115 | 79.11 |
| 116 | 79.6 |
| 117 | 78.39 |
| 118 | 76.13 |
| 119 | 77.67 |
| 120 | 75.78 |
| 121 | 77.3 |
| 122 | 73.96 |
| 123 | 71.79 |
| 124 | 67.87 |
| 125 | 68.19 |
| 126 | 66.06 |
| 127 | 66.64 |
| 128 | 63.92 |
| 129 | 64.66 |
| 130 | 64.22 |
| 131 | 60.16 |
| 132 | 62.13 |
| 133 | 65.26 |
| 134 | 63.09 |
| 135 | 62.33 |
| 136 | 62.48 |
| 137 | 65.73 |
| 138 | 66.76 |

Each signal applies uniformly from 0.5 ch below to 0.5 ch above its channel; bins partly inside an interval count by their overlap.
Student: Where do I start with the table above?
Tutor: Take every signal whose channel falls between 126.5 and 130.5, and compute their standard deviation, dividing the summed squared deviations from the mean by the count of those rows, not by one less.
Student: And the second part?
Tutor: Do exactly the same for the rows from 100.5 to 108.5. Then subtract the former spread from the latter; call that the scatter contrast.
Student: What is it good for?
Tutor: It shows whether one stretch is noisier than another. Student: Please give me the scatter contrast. 0.2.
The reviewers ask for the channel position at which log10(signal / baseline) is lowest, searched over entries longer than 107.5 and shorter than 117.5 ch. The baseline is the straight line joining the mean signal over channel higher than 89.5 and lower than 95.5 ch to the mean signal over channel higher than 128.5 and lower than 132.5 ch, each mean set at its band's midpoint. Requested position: 111 ch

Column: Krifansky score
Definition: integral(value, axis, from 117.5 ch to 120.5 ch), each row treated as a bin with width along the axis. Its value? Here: 230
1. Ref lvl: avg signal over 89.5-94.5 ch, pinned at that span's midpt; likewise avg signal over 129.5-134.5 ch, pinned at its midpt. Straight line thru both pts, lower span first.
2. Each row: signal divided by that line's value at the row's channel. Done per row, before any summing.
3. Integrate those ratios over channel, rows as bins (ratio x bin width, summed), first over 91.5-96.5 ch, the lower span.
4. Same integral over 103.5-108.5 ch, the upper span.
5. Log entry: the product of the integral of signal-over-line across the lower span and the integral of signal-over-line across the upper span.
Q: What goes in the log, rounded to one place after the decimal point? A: 28.4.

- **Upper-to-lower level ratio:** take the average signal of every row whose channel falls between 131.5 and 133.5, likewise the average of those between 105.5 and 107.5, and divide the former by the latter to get 0.83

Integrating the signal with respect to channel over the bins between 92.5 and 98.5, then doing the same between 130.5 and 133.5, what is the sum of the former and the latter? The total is 631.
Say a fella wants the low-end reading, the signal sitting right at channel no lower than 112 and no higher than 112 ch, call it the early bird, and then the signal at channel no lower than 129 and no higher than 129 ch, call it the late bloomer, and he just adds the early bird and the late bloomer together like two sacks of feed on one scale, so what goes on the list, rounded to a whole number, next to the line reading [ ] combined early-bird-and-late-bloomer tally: 144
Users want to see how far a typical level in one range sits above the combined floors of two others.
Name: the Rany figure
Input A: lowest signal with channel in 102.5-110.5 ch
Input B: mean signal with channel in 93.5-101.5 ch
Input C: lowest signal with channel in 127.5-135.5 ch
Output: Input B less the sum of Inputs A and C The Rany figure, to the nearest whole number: -61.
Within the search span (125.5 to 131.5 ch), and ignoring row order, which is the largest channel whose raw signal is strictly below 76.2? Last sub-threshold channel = 131 ch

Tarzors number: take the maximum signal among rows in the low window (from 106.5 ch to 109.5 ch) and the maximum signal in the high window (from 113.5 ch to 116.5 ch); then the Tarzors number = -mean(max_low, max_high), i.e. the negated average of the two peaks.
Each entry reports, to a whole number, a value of -80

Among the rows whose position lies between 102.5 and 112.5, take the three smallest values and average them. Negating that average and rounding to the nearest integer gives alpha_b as -76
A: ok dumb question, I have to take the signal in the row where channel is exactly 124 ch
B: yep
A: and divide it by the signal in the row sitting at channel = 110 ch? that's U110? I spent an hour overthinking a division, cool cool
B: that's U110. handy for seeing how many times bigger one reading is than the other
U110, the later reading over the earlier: 0.84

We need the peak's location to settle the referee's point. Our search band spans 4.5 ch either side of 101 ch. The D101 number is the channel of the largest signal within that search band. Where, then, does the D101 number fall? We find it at 99 ch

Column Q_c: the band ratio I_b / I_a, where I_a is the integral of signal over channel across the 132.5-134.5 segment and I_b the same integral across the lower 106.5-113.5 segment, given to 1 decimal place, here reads 4.3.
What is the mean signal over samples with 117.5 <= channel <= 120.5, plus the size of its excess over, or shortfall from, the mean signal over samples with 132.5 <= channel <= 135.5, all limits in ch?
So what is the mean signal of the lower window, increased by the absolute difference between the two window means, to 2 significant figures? 89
